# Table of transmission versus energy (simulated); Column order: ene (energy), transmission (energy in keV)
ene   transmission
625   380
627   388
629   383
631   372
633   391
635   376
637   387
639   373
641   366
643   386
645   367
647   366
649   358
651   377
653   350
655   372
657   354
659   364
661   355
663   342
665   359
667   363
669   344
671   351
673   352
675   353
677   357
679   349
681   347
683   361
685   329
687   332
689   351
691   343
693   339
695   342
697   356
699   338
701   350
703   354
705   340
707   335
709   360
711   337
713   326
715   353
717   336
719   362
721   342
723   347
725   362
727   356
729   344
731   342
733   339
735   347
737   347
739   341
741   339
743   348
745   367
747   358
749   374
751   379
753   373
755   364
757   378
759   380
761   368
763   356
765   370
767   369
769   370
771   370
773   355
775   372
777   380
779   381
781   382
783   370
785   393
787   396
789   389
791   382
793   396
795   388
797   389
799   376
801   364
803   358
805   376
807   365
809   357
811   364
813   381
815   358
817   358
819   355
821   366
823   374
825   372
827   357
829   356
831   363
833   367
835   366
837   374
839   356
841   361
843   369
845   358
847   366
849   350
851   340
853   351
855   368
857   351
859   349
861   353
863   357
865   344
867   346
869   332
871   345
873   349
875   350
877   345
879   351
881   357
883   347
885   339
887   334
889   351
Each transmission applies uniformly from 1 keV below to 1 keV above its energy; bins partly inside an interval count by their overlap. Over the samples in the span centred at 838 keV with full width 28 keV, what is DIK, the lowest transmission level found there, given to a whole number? 340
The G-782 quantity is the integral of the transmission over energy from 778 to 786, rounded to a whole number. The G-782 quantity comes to 3052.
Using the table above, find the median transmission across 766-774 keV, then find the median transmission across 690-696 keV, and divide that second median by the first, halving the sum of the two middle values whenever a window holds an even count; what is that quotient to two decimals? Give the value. 0.93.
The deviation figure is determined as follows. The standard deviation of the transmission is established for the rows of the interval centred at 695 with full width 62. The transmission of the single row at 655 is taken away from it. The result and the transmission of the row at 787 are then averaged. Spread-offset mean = 17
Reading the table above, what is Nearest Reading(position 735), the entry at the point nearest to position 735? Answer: 347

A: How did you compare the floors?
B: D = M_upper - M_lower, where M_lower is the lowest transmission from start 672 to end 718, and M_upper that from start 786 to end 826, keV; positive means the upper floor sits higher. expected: 29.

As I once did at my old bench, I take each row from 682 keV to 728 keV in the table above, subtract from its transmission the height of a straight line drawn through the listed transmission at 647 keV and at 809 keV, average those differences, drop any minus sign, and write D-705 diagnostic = 17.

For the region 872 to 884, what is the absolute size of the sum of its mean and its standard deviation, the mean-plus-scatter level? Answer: 354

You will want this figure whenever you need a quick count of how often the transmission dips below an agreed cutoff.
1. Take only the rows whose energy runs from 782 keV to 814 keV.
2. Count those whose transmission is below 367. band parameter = 5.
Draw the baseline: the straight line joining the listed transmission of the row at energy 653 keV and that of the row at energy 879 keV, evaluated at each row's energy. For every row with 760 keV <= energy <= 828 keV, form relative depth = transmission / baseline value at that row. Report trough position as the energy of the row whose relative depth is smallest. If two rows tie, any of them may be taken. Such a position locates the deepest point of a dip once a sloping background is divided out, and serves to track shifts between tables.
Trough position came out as 819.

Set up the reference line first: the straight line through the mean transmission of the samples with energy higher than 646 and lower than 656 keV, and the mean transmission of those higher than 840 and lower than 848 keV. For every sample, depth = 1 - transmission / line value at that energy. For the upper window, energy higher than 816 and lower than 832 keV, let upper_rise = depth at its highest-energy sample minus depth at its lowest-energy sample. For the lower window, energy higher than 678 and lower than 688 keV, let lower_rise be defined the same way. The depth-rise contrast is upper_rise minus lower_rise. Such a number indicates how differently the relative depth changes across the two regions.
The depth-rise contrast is -0.06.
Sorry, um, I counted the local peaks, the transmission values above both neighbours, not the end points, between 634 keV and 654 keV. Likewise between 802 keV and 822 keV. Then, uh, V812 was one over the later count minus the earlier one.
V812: -1.0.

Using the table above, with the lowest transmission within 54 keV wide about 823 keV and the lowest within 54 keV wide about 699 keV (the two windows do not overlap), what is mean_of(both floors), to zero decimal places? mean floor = 338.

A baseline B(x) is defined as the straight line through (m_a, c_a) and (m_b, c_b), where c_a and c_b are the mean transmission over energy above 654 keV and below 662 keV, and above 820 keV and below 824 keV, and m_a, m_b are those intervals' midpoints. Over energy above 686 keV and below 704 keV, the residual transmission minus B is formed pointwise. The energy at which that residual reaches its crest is 697 keV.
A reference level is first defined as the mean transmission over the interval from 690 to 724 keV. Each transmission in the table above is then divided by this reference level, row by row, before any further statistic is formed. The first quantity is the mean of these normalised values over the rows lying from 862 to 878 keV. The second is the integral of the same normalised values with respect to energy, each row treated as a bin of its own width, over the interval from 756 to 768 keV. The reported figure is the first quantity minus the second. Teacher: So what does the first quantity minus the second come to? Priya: -12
